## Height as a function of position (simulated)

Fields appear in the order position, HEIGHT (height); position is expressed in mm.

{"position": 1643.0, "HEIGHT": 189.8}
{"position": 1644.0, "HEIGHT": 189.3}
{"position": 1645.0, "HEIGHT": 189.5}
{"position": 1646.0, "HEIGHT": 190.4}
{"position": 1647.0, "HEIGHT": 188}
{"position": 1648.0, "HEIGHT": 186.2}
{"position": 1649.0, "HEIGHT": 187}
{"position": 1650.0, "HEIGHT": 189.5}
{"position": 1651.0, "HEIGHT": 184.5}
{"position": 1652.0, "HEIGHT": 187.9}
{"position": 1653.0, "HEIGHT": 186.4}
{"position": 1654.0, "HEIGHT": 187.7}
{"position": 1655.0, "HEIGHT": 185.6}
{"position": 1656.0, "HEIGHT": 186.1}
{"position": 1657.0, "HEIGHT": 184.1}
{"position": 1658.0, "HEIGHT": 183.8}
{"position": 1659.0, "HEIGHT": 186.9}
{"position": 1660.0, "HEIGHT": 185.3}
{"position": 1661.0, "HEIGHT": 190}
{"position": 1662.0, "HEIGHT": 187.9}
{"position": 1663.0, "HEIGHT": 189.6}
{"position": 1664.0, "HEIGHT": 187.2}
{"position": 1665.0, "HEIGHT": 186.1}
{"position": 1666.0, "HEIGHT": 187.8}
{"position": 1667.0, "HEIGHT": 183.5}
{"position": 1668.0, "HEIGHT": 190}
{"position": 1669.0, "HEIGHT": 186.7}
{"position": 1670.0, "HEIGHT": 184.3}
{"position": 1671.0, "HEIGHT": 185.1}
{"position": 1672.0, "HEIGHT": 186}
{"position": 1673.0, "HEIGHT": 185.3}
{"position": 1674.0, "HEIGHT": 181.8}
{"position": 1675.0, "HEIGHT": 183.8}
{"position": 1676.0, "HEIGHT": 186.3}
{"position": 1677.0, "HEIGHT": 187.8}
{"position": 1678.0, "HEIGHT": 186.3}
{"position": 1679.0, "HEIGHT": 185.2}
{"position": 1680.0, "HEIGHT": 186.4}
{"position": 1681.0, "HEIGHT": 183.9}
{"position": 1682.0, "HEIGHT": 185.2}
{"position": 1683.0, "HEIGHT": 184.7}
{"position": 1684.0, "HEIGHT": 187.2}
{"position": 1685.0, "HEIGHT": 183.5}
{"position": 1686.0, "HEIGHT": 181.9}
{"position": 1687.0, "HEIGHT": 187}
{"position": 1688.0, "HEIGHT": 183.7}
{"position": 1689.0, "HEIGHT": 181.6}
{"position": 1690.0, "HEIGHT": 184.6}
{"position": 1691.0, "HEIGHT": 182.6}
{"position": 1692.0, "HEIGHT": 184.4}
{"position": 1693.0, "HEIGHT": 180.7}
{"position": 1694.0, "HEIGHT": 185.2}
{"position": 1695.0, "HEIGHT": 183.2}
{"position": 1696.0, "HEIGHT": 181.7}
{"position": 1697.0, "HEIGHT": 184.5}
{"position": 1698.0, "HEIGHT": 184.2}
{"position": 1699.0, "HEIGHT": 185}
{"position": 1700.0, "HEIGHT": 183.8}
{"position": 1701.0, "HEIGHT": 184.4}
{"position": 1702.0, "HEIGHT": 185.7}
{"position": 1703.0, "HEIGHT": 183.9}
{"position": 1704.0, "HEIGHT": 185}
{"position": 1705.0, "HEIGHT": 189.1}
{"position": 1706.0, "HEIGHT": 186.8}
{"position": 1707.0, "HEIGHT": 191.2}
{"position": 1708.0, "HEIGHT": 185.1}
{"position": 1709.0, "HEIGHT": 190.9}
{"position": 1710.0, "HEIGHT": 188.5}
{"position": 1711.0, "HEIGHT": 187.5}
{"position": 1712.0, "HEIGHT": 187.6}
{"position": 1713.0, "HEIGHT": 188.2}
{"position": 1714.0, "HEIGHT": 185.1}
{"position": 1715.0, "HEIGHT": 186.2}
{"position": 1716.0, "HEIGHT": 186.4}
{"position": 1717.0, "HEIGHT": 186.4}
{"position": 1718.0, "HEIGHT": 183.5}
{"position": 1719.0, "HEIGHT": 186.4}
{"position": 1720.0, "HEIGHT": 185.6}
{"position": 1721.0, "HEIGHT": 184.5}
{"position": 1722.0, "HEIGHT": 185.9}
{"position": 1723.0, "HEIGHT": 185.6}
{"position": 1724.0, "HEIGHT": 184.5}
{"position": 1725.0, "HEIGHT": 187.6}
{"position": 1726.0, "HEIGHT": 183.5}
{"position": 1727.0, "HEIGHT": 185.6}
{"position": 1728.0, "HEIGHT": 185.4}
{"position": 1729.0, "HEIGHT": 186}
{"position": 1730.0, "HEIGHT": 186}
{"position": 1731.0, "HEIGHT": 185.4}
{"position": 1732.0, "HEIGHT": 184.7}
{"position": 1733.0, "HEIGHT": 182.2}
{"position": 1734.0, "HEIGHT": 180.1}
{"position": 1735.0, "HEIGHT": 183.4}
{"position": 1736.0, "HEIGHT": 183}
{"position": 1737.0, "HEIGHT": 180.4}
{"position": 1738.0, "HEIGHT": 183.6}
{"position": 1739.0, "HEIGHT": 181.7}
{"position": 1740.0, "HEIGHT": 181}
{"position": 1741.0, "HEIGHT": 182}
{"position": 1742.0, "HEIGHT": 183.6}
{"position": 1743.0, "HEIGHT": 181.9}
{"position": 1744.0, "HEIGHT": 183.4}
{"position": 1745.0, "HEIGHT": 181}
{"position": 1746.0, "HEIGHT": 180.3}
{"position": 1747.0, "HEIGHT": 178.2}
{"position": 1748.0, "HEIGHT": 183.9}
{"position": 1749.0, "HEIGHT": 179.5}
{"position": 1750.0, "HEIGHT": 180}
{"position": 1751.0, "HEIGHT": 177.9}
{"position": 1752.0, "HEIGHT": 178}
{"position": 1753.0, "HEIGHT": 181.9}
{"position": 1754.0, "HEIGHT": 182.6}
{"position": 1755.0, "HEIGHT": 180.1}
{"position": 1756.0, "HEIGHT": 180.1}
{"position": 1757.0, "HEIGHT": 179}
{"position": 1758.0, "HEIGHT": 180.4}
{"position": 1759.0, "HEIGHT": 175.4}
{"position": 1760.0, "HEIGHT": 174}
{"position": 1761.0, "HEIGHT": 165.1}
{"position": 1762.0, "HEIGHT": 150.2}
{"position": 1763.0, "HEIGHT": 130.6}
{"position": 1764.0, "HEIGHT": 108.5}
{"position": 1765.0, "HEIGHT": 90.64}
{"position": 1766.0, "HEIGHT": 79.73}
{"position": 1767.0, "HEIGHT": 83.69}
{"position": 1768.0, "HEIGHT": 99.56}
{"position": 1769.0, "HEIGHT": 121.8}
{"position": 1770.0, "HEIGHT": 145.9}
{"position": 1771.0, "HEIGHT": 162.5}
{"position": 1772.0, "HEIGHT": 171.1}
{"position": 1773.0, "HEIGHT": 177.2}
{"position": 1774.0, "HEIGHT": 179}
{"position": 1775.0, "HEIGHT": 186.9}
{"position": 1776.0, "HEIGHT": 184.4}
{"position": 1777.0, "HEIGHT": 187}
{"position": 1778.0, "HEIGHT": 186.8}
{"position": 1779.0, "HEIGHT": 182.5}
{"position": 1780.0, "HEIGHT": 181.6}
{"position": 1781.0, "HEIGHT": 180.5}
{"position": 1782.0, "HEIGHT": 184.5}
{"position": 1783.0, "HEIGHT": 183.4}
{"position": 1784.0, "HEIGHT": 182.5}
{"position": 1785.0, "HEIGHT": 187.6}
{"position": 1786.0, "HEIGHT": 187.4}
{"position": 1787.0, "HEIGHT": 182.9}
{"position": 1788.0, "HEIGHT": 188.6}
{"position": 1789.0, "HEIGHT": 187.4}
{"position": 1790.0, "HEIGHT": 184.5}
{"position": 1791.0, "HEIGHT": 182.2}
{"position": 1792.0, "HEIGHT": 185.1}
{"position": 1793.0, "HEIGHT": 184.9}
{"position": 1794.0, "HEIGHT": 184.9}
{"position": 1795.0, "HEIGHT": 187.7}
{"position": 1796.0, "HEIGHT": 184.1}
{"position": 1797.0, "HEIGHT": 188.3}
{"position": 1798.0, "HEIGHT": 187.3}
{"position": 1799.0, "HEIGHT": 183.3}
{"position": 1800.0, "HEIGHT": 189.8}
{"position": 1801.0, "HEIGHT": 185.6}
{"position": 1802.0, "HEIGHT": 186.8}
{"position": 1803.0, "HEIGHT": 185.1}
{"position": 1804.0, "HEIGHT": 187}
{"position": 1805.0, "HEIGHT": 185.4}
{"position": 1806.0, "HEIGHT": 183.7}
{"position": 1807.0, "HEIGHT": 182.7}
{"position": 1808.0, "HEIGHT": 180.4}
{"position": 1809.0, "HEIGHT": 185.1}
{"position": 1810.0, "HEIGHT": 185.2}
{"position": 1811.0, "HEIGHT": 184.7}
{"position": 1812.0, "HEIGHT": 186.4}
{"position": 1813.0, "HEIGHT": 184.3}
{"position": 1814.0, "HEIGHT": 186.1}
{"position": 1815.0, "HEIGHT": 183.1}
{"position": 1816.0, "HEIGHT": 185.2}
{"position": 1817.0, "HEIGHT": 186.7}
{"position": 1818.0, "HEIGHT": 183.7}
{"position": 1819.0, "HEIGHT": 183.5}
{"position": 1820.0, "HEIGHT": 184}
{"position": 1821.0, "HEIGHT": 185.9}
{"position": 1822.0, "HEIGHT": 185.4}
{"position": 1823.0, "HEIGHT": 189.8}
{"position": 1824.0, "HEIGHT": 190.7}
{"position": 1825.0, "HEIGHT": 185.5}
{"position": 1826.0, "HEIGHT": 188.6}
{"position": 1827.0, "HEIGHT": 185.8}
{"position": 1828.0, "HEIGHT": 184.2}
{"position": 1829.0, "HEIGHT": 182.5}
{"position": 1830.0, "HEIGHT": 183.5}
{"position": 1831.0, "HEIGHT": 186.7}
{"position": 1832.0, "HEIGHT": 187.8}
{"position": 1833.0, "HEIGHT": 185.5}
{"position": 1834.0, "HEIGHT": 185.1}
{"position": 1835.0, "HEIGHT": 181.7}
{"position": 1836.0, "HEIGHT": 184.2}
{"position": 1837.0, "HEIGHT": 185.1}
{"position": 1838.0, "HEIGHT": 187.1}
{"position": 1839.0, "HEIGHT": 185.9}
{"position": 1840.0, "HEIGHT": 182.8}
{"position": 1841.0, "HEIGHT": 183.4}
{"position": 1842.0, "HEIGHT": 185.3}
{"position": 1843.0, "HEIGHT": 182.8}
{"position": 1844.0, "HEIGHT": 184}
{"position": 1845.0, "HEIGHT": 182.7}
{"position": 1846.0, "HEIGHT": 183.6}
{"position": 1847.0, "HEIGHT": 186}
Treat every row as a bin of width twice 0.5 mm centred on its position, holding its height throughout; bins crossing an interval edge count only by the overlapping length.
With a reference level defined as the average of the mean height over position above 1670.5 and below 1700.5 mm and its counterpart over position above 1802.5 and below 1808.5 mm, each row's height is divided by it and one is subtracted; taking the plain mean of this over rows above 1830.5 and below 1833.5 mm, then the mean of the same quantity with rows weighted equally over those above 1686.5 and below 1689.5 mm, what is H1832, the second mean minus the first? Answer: -0.014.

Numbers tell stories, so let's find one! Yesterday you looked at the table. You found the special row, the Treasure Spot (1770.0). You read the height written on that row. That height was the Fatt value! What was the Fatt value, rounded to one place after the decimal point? 145.9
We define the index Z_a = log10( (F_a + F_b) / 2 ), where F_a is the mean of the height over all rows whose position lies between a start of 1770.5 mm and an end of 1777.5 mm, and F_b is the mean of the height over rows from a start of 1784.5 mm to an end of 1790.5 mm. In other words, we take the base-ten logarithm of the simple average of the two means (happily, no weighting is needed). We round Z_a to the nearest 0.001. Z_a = 2.261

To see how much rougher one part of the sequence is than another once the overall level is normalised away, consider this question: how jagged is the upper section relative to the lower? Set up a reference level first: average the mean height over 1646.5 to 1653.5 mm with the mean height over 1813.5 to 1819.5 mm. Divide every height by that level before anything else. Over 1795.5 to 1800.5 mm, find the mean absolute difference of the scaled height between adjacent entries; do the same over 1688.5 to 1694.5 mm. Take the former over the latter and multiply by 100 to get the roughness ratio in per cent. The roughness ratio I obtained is 131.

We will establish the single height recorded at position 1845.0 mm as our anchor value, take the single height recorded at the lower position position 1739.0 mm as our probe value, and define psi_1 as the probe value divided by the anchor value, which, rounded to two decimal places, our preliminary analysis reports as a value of 0.99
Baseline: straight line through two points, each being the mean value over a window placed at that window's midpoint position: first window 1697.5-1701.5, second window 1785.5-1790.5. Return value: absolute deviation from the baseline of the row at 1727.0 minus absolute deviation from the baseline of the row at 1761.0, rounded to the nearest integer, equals -20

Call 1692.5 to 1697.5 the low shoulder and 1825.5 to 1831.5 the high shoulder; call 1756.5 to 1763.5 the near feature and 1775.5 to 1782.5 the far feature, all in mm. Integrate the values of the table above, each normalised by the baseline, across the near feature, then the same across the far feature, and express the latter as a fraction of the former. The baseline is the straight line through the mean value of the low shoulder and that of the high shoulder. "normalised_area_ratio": 1.11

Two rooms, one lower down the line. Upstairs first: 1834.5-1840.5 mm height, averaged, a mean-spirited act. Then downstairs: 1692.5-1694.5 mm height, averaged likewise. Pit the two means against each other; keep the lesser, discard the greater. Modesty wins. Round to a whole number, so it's 183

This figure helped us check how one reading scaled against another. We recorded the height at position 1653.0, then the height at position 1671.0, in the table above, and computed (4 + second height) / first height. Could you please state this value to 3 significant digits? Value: 1.01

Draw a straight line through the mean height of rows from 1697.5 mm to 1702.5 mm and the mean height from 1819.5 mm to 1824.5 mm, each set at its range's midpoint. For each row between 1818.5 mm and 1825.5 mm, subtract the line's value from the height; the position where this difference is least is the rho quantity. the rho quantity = 1819.0 mm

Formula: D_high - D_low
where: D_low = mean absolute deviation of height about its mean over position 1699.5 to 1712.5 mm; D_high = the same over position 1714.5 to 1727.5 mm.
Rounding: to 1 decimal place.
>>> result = -1.1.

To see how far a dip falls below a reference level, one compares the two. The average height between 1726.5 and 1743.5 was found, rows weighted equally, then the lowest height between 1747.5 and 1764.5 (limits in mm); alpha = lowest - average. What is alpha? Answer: -75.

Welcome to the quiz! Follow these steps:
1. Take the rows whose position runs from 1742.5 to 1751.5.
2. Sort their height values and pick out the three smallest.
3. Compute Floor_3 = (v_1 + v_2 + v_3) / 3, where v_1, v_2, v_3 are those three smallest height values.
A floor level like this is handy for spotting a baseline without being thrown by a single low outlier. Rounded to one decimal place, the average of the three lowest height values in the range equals 178.5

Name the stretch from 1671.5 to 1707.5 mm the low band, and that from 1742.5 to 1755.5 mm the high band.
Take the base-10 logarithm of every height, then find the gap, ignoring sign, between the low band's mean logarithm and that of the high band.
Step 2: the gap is 0.010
